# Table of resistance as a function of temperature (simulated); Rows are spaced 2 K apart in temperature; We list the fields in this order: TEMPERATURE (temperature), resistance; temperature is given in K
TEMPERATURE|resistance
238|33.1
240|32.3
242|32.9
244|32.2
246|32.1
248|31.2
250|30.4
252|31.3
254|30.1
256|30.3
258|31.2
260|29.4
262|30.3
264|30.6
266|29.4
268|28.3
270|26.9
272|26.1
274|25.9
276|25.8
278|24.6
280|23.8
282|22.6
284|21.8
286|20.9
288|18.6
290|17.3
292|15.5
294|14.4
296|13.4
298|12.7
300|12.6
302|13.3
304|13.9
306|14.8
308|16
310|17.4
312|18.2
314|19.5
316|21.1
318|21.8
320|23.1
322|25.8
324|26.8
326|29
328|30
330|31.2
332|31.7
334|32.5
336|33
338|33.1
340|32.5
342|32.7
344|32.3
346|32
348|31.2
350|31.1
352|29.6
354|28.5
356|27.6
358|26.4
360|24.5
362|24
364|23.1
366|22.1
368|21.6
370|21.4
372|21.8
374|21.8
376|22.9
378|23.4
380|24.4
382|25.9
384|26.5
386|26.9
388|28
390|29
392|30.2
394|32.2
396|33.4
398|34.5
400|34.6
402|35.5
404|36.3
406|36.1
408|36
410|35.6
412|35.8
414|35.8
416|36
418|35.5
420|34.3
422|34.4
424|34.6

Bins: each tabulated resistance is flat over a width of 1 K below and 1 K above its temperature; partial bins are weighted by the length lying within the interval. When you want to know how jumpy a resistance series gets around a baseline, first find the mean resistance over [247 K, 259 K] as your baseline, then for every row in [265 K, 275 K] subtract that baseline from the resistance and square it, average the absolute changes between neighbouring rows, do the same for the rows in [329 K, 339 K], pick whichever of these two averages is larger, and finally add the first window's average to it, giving 11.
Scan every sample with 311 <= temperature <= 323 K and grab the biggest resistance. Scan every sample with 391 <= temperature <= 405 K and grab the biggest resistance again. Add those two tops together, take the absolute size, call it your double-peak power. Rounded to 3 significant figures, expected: 62.1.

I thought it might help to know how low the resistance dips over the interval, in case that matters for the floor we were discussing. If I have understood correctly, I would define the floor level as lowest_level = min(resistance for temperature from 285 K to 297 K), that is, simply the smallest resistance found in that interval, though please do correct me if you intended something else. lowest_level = 13.4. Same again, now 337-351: 31.1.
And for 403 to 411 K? 35.6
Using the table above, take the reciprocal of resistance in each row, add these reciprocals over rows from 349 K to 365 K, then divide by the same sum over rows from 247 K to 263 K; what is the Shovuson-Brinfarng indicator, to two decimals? 1.15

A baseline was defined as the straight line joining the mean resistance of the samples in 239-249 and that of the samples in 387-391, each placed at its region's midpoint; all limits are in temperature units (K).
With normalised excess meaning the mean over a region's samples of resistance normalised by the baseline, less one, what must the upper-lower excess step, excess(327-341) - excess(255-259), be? 0.10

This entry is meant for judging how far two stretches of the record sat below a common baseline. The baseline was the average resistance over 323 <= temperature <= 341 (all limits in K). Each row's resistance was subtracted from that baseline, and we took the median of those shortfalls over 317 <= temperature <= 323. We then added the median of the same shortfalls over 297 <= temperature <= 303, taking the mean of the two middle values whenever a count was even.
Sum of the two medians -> 26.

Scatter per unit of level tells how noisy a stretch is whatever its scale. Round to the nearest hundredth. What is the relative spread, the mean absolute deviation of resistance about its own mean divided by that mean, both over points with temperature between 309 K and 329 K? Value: 0.16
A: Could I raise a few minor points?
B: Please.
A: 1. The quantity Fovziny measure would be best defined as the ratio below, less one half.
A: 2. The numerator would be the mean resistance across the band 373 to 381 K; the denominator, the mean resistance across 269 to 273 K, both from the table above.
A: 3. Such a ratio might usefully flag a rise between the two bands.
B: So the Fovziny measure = 0.4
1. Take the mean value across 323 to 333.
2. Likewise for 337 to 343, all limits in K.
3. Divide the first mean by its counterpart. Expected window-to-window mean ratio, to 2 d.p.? 0.91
